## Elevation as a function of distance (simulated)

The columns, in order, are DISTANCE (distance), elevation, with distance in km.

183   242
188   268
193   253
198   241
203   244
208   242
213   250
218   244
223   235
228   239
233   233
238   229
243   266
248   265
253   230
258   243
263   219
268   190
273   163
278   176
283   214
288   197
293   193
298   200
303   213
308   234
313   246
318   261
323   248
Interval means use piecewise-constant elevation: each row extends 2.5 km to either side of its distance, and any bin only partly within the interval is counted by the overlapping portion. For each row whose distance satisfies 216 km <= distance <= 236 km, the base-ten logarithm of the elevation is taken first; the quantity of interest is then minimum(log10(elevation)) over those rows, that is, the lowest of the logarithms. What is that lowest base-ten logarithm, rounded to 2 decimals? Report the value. 2.37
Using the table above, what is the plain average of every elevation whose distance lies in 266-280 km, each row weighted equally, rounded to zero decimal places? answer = 176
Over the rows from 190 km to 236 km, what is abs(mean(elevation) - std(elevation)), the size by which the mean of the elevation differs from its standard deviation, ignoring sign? 236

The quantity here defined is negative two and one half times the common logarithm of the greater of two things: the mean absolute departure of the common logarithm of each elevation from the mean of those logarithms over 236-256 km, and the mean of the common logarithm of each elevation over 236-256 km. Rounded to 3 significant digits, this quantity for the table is -0.947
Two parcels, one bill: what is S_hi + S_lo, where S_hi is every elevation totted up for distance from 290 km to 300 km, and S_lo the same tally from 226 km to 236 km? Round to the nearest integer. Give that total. 865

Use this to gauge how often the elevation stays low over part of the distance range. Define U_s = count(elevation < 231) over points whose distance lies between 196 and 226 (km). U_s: 0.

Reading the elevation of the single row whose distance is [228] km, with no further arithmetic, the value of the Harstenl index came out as 239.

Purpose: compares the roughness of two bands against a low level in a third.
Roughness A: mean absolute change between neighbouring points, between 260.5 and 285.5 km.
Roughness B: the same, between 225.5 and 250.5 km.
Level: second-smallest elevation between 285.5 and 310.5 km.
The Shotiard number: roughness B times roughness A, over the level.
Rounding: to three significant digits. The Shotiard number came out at 1.63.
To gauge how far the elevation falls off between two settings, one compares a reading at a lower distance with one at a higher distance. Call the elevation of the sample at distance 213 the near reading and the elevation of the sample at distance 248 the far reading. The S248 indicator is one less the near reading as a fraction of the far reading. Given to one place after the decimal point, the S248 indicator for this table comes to 0.1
